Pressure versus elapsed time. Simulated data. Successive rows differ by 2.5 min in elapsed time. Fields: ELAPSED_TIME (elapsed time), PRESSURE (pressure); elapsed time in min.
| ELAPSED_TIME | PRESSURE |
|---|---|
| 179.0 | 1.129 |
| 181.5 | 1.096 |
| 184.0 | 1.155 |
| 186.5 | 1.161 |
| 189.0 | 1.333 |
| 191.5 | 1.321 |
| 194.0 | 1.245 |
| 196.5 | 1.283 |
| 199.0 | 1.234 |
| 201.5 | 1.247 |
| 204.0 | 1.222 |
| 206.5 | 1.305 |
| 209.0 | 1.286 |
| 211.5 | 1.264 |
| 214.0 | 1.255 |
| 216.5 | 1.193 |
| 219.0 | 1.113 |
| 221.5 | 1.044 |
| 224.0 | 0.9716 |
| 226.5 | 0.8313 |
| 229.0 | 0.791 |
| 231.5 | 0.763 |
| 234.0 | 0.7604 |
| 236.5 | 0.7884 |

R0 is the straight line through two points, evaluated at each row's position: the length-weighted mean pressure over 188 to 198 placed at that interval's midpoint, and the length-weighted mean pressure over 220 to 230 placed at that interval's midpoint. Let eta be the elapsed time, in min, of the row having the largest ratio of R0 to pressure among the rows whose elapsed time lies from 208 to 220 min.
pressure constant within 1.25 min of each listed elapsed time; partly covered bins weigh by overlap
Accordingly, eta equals 219.0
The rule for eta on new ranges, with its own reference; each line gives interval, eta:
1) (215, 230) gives 229.0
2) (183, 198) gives 184.0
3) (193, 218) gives 194.0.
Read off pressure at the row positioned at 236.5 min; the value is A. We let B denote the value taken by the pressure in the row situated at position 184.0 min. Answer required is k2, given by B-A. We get 0.37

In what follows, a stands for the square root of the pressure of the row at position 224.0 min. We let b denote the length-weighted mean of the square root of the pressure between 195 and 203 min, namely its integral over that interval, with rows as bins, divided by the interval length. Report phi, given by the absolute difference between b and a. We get 0.13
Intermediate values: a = 0.99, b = 1.12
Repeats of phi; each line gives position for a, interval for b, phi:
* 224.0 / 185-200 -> 0.14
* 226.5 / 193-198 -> 0.21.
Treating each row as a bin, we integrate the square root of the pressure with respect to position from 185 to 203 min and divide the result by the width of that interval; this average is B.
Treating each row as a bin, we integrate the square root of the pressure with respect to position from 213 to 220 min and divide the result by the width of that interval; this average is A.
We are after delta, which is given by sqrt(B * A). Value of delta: 1.11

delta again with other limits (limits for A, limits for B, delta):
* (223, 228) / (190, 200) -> 1.03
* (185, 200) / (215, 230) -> 1.06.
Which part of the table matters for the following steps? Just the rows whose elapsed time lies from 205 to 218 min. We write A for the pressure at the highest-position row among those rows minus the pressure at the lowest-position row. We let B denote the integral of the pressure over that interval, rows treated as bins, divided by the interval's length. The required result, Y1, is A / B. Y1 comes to -0.09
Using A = -0.11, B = 1.26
